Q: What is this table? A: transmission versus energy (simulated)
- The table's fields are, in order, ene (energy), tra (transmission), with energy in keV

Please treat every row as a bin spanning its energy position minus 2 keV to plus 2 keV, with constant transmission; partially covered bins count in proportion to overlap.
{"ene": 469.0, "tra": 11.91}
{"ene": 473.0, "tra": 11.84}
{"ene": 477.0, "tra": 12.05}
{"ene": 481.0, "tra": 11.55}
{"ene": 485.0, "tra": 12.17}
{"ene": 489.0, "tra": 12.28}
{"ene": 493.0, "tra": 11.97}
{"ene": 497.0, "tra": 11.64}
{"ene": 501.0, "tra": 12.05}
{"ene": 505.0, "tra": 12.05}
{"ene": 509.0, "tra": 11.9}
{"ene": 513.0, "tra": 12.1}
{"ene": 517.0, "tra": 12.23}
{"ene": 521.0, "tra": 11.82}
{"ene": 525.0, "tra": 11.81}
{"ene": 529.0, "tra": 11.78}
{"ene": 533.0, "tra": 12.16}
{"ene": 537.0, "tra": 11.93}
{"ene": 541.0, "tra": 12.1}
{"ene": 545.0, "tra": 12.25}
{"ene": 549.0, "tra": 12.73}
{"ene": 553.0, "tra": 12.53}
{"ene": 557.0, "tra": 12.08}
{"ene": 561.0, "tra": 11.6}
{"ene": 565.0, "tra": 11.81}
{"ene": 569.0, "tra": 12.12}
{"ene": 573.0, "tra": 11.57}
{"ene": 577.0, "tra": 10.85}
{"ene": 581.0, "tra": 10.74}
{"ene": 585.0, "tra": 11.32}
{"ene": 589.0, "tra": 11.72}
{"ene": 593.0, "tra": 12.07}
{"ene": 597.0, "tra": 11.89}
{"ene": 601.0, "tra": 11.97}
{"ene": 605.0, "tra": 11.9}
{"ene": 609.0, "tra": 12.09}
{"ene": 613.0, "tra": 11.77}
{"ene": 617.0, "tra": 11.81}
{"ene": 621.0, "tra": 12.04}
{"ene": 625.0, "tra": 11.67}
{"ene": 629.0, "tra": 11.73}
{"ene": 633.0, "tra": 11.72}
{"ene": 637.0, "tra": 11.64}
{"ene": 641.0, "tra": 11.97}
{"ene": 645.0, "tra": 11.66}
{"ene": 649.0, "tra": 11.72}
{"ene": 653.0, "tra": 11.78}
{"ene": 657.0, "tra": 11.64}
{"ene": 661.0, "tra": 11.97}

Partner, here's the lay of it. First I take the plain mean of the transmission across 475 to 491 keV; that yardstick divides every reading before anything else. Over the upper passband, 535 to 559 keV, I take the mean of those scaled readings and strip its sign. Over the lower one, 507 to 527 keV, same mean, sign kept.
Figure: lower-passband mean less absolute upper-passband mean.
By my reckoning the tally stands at -0.025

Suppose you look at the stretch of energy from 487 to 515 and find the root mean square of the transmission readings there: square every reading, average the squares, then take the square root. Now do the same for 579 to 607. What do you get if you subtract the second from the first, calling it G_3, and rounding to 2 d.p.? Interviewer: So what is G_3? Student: 0.33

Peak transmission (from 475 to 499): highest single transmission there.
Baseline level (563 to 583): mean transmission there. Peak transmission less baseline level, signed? 0.9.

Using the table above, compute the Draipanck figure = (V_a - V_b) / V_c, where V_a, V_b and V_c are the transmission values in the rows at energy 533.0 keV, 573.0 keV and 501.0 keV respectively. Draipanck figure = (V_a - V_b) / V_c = 0.05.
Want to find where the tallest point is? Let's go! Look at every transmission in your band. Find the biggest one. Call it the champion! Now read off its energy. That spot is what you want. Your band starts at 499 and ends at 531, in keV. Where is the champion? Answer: 517.0 keV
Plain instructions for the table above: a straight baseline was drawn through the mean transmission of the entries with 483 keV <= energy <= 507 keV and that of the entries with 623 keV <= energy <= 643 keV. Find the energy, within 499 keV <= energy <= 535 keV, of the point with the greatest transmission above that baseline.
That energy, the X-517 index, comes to 517.0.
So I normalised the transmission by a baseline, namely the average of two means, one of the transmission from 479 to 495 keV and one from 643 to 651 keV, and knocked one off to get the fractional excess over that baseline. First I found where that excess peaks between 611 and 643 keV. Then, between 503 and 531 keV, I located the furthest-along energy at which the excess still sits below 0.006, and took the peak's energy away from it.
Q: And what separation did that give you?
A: -92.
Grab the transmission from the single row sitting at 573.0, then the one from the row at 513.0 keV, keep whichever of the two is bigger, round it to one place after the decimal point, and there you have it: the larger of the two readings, 12.1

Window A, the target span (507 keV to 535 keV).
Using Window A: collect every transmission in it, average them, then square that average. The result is 143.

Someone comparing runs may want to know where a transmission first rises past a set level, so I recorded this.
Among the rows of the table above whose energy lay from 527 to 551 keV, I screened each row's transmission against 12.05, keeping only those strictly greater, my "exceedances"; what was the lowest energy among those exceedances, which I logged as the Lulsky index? 533.0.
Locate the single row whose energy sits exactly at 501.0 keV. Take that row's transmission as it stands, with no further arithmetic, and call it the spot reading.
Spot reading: 12.05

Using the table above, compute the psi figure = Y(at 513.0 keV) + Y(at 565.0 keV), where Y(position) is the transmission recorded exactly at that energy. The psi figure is 23.91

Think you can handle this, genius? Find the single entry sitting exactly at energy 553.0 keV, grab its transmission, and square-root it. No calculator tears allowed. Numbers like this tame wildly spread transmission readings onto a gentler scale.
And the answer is 3.540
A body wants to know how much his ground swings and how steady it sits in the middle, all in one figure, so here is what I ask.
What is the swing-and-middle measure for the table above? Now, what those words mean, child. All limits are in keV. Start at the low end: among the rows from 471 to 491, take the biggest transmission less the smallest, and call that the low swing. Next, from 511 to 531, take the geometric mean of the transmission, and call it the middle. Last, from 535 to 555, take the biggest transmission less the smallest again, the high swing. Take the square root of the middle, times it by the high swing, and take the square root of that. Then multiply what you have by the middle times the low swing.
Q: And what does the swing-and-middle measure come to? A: 15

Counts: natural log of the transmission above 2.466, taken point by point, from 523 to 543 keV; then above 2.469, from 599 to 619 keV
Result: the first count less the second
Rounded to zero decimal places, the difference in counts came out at 2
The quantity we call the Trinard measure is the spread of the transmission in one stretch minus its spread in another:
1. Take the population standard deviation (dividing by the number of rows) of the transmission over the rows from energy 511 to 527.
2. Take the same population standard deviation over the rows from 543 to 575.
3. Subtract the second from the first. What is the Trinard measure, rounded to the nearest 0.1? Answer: -0.2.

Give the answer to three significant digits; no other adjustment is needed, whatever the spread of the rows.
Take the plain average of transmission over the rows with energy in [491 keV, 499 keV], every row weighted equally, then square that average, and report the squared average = 139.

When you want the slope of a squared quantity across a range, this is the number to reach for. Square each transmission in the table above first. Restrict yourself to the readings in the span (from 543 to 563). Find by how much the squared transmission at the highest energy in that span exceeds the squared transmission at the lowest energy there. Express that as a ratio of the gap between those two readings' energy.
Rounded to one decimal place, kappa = -1.0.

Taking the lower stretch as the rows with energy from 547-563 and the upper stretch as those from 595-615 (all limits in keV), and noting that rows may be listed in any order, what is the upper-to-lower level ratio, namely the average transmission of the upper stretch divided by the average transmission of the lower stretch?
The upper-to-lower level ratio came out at 0.97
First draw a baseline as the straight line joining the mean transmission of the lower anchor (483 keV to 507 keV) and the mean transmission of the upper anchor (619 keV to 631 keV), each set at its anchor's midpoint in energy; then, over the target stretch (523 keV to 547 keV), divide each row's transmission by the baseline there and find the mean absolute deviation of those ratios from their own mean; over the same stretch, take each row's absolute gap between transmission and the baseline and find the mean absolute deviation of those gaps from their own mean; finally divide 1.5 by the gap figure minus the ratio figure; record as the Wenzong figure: 34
